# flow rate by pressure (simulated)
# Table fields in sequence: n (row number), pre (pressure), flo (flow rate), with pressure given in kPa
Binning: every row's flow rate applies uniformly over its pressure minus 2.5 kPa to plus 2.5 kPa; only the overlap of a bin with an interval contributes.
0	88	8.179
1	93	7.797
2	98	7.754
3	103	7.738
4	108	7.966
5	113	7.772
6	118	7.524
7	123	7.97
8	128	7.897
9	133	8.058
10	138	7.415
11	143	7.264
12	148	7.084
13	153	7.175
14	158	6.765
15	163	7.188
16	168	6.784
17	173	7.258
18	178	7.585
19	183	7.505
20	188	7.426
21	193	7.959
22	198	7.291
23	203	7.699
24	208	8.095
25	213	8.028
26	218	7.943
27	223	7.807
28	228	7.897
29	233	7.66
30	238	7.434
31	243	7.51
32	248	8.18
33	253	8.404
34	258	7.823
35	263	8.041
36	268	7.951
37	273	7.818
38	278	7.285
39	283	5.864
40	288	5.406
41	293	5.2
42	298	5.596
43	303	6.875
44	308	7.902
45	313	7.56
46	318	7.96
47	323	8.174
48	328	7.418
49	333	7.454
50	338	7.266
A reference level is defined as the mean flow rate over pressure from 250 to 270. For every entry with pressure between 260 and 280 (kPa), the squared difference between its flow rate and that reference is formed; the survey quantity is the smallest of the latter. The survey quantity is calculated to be 0.000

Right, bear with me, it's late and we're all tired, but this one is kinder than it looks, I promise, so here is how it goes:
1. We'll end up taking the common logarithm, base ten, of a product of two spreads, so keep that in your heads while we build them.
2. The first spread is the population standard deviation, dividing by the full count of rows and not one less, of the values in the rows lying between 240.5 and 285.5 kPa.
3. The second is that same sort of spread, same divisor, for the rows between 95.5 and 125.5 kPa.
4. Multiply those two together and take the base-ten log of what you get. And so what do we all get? -1.0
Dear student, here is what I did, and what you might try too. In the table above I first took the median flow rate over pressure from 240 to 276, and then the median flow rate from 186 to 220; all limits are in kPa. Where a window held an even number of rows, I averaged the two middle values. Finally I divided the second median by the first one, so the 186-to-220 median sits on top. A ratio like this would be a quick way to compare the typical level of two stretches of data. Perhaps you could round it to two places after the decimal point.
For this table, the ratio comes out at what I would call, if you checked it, 1.00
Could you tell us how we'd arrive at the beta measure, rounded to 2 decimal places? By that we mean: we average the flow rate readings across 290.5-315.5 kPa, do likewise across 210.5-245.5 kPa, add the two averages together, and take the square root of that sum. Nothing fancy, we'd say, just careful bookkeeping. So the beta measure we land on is 3.79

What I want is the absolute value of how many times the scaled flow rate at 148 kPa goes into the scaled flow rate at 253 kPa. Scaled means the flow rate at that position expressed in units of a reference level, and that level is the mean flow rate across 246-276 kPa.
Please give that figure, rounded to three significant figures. 1.19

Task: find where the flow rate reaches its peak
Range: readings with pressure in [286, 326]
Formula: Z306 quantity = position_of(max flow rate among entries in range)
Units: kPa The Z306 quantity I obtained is 323 kPa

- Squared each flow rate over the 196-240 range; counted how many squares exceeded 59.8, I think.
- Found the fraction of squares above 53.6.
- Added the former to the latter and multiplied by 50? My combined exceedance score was 294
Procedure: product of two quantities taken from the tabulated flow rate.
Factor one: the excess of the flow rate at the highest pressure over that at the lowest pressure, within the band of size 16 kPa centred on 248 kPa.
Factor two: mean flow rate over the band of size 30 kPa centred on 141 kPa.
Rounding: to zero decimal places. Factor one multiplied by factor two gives 7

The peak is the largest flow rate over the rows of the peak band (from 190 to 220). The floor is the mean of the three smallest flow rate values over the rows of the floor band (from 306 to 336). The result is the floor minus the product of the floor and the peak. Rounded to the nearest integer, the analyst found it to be -53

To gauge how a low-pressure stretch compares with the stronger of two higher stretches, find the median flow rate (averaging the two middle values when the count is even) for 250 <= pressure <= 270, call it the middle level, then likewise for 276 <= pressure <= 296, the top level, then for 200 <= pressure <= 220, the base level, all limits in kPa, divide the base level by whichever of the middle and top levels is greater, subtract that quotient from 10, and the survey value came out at 9.00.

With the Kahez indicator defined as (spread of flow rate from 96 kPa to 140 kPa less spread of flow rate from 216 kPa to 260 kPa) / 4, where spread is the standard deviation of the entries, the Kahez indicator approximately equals -0.02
